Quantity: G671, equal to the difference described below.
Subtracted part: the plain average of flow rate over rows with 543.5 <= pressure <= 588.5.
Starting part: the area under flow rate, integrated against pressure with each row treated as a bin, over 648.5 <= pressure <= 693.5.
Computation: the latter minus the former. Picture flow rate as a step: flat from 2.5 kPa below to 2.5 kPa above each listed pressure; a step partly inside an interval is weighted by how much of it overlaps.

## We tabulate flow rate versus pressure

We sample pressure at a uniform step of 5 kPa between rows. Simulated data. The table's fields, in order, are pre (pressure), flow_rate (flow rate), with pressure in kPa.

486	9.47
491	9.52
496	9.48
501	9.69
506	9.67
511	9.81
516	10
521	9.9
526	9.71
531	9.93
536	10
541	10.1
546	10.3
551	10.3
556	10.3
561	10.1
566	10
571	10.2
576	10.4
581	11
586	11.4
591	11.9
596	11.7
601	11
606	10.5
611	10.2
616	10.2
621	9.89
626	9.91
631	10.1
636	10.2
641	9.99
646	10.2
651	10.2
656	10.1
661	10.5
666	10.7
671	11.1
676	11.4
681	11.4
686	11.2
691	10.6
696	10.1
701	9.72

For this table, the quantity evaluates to 476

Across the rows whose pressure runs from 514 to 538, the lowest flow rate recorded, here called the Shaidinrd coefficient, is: 9.71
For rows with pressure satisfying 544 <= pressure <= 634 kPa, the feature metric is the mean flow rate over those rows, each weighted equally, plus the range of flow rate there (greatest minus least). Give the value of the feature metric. 12.5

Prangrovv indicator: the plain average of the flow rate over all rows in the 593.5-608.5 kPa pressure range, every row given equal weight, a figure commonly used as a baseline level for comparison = 11.1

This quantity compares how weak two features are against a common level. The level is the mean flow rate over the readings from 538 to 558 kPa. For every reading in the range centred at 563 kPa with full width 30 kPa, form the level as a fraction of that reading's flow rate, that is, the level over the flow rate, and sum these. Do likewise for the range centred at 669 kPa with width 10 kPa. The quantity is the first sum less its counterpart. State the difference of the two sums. 4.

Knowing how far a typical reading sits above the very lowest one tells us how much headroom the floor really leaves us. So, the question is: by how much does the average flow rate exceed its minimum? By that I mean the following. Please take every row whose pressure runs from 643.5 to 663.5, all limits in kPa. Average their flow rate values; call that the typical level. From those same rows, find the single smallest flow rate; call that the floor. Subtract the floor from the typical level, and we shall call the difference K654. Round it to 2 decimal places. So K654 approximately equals 0.15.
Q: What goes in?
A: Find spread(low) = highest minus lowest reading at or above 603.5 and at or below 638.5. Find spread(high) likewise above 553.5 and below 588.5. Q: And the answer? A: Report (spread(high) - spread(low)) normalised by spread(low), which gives 1.3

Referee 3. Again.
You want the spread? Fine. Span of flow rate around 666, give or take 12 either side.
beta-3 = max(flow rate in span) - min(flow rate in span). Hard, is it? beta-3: 1.3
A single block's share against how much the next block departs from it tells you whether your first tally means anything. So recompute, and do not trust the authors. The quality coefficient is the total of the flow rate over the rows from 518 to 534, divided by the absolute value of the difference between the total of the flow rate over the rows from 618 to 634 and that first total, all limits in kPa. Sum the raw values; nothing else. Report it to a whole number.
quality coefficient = 82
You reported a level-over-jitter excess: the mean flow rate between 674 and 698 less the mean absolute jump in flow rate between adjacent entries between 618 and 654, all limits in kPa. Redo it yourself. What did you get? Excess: 10.8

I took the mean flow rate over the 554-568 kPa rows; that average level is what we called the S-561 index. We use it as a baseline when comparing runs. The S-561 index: 10.1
